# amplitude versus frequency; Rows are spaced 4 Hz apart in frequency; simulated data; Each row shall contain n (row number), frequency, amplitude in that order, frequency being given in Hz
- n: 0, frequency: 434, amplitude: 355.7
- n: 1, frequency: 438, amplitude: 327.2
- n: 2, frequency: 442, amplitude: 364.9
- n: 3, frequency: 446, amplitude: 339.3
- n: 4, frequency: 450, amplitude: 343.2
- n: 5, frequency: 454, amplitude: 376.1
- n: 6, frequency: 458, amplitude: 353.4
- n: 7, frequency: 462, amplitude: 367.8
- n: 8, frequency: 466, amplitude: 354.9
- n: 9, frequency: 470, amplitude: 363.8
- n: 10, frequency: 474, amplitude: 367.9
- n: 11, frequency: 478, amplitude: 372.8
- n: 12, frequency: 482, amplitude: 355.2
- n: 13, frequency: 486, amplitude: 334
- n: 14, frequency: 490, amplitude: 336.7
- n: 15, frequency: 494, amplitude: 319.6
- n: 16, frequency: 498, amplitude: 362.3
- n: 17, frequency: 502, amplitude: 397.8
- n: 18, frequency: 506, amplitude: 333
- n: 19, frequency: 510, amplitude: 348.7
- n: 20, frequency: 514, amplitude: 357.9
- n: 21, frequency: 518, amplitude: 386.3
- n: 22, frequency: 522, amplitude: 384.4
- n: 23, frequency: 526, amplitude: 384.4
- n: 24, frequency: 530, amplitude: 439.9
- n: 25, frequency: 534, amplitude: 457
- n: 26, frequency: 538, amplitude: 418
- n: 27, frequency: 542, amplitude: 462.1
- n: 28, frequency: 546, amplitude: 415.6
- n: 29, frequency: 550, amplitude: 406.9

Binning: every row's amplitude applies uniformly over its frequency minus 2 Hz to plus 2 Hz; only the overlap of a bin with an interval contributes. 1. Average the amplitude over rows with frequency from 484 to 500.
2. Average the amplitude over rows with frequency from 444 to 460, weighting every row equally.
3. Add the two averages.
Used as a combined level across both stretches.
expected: 691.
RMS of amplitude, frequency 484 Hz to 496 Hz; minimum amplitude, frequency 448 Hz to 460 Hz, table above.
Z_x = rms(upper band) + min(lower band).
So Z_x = 673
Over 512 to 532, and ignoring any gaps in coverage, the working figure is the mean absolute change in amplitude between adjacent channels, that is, 21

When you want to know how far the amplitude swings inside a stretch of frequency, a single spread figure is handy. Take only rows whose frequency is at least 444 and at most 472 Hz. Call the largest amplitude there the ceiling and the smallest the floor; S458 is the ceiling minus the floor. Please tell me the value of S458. 37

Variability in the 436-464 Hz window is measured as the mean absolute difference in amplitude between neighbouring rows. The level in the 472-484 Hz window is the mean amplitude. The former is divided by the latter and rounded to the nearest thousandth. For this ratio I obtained 0.063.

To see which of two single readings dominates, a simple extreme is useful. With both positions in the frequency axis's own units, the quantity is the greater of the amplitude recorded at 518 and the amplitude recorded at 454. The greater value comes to 386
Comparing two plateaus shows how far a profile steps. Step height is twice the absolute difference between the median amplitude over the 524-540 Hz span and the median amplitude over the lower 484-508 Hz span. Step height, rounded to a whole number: 187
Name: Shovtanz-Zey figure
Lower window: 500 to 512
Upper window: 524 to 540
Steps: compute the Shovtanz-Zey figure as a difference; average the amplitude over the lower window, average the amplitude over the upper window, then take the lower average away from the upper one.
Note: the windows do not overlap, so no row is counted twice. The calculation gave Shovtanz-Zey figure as 65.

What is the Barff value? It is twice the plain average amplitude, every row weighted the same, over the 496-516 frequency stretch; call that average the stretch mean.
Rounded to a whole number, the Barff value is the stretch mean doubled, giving 720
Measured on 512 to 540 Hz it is 808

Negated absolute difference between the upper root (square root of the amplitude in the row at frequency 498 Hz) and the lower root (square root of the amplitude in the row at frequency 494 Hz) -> -1.2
